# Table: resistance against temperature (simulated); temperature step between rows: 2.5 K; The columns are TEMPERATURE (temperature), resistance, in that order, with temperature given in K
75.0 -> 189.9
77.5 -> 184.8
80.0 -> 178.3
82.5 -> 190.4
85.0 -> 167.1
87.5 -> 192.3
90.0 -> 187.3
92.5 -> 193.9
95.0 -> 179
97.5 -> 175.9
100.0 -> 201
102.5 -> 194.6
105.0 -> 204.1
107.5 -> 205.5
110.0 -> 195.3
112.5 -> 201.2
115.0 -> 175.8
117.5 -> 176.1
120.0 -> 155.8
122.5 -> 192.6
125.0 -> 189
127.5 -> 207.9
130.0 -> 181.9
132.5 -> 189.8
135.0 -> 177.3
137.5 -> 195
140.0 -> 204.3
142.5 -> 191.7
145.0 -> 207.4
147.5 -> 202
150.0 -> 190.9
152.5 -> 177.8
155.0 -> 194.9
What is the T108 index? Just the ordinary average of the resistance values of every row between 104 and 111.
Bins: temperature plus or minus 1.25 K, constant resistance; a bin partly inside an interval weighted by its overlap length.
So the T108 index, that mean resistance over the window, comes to 202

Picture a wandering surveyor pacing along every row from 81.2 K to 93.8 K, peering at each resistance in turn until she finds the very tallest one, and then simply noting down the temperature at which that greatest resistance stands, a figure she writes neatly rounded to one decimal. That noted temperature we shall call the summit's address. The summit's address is 92.5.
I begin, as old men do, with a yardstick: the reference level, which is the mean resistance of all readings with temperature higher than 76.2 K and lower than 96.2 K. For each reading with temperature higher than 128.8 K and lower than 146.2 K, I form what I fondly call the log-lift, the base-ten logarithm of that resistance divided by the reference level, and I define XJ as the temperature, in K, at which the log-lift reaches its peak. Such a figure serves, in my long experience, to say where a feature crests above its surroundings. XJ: 145.0 K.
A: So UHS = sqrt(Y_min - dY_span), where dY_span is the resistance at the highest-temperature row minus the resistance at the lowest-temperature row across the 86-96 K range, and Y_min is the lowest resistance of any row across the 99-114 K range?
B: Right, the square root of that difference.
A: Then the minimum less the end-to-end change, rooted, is 14.4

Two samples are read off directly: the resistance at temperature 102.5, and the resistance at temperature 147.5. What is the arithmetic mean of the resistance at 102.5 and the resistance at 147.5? 198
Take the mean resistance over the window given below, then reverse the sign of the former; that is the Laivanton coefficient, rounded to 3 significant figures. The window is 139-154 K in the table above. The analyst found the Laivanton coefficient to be -196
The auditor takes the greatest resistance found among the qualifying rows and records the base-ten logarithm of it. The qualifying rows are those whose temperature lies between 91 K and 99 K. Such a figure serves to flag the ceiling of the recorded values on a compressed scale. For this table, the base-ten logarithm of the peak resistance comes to 2.288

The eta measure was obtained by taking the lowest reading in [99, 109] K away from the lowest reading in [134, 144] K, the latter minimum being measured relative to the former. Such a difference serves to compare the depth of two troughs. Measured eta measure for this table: -17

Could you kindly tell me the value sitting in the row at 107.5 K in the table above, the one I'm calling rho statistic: 205.5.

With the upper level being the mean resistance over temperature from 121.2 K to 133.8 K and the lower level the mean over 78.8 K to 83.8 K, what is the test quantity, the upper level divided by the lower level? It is 1.04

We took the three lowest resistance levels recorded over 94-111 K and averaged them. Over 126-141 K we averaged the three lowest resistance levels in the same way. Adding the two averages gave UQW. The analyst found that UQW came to 366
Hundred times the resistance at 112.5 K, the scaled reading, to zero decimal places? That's 20120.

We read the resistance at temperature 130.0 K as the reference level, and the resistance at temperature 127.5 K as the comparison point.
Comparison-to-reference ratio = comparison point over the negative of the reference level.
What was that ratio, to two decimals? -1.14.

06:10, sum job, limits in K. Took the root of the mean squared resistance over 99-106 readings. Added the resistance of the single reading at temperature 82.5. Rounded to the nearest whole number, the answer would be 390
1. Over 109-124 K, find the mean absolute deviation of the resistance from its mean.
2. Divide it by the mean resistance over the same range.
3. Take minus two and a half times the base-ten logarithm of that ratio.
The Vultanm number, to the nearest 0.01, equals 2.82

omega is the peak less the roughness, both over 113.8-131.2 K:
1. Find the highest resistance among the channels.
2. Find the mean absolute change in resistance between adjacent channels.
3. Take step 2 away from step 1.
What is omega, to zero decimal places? 190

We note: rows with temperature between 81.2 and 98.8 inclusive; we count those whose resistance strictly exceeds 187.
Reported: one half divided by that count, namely 0.125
